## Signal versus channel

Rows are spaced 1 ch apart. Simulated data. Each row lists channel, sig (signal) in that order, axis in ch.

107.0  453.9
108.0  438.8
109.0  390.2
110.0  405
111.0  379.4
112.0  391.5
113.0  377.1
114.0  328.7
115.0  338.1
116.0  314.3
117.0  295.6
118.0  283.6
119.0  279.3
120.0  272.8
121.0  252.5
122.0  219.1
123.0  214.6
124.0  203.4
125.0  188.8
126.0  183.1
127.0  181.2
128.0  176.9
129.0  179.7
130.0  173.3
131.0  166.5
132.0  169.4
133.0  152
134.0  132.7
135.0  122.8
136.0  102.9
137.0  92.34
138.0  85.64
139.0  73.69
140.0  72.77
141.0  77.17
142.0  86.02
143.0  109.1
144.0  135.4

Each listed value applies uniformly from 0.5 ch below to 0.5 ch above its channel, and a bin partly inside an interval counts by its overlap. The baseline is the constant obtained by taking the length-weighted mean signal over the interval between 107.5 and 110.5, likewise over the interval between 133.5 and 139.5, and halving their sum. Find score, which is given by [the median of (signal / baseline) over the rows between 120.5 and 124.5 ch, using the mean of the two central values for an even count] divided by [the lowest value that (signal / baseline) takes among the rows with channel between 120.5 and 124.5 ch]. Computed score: 1.07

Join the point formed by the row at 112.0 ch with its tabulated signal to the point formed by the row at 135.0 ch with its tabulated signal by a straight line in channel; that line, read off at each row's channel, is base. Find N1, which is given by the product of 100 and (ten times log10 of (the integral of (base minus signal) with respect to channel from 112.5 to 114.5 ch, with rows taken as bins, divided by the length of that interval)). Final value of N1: 1324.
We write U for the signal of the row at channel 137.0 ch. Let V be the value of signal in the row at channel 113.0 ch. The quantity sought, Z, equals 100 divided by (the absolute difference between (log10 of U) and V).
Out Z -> 0.27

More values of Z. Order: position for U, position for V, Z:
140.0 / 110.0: 0.25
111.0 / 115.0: 0.30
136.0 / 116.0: 0.32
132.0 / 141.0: 1.33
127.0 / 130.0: 0.58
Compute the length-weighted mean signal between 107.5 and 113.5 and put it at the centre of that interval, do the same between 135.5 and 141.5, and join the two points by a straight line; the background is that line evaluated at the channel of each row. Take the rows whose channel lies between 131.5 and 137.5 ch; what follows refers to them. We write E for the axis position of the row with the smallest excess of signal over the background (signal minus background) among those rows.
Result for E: 136.0 ch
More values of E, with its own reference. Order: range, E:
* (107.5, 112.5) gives 109.0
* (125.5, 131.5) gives 126.0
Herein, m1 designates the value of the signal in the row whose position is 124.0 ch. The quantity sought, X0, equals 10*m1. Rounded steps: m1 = 203.4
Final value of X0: 2034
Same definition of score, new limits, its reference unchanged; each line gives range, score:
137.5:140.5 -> 1.01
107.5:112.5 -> 1.03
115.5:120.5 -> 1.04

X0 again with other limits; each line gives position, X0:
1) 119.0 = 2793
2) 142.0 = 860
